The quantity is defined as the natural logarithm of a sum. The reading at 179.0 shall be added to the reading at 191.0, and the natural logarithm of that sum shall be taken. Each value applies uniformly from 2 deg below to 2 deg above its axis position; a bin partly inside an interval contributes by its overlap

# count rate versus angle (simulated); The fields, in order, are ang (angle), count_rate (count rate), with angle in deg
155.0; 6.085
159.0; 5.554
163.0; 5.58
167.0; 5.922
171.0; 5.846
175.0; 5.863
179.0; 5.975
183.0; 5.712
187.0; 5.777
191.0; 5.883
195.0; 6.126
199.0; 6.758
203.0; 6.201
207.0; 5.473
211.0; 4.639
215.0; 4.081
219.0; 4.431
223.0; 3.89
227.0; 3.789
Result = 2.47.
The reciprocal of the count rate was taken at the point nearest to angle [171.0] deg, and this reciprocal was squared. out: 0.029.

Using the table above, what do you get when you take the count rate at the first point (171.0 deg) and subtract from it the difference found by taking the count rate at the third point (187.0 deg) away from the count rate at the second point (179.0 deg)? 5.65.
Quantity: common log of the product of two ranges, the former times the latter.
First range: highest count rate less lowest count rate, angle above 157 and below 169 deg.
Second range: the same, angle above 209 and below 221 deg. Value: -0.69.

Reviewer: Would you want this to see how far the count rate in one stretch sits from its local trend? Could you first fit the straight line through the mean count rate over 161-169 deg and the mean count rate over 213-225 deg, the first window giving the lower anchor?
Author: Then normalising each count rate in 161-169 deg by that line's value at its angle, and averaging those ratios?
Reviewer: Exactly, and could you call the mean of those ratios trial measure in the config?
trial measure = 1.00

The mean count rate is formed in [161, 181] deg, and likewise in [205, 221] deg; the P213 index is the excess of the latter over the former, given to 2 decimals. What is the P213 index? -1.18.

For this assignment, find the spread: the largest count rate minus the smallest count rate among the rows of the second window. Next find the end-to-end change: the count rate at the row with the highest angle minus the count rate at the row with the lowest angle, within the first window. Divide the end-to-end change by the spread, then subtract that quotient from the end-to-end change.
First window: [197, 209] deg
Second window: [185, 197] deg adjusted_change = 2.4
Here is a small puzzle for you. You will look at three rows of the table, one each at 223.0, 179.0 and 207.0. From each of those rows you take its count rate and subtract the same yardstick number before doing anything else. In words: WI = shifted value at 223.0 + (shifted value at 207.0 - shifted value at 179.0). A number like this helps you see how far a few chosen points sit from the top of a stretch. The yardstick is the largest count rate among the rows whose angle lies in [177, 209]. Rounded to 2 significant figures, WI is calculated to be -3.4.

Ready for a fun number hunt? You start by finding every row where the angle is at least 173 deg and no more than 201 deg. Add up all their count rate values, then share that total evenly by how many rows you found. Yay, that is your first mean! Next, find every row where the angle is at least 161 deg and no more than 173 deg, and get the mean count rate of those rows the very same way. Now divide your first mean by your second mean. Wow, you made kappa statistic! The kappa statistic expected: 1.04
